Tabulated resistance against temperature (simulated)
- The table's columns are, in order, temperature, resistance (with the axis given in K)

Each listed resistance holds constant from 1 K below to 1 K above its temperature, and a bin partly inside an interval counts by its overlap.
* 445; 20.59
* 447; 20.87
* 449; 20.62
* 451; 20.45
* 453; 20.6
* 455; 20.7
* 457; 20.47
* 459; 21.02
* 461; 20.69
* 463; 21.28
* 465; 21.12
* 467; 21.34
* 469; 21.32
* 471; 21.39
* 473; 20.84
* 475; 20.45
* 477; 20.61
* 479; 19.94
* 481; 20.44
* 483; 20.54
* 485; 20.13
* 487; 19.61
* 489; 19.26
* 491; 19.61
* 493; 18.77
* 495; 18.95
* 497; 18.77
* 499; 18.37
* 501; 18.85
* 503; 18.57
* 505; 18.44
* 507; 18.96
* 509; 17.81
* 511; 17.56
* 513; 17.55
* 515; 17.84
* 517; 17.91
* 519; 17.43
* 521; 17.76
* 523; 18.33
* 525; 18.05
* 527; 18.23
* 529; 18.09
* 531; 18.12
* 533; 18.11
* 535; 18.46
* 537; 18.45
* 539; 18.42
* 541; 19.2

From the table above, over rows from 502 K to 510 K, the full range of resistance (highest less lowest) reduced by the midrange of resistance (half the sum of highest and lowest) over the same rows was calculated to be -17.2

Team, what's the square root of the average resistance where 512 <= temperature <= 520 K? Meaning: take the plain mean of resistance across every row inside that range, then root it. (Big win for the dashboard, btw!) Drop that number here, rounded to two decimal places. 4.21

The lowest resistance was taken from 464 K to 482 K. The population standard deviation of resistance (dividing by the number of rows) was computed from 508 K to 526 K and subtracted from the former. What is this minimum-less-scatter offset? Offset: 19.7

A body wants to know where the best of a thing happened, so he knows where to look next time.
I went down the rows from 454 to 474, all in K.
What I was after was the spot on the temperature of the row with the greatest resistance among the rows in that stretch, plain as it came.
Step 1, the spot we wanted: 471 K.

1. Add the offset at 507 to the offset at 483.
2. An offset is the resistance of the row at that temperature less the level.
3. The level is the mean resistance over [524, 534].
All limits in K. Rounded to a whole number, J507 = 3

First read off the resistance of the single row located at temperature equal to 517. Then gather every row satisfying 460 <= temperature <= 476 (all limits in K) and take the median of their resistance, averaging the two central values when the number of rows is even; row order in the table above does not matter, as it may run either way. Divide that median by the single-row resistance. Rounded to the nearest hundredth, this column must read 1.18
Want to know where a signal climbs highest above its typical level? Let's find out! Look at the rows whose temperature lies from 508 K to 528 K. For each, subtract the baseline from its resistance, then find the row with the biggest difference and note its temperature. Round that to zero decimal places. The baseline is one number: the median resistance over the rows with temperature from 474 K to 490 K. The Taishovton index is 523 K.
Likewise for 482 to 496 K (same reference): 483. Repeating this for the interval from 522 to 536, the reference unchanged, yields 535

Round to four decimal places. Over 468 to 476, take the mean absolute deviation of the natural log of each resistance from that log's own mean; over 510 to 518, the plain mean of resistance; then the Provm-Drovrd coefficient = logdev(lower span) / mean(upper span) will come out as 0.0010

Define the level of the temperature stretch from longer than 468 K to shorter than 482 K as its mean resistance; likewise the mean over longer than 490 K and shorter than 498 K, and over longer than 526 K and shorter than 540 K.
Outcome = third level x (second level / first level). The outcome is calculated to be 16.8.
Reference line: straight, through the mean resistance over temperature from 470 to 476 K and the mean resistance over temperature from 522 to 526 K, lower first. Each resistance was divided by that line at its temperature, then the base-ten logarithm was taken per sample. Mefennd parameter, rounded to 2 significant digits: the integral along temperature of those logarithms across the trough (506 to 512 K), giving -0.12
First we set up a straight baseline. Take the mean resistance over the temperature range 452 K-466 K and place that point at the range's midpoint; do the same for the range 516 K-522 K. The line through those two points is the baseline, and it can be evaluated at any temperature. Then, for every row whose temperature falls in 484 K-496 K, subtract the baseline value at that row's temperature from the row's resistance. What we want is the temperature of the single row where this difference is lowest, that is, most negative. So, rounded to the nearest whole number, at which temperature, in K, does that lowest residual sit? 493 K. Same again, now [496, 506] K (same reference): 499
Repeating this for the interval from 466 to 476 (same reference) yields 475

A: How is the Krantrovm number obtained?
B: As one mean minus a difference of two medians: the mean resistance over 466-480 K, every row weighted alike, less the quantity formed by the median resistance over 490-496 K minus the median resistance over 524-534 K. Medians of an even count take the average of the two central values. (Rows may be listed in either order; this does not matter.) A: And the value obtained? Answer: 20.0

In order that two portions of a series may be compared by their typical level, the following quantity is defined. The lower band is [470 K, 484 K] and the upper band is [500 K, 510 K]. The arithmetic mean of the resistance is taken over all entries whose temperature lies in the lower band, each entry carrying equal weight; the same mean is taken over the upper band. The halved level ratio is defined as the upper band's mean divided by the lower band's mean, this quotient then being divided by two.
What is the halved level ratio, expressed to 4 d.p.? 0.4496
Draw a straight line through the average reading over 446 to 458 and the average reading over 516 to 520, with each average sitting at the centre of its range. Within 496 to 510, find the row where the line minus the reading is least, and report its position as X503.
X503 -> 507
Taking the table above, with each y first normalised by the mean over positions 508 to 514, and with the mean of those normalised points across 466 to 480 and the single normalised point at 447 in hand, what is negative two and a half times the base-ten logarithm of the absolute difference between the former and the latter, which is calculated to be 7.0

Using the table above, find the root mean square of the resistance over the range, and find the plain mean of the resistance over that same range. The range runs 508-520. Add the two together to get 35.4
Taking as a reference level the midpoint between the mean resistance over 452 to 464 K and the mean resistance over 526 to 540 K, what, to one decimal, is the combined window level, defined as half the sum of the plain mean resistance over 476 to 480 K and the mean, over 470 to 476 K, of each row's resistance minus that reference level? 10.8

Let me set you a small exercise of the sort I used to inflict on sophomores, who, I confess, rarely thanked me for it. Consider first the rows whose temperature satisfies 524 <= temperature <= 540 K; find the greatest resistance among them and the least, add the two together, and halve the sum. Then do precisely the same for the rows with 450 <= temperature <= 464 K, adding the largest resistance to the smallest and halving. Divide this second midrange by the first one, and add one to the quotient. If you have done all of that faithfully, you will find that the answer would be 2.14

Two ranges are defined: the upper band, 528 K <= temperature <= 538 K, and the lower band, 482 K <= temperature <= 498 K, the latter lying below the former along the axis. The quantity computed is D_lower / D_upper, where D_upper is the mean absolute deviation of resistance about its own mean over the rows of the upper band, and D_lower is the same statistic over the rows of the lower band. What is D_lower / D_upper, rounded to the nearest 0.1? 3.1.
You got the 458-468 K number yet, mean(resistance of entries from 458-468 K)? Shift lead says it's 21.1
